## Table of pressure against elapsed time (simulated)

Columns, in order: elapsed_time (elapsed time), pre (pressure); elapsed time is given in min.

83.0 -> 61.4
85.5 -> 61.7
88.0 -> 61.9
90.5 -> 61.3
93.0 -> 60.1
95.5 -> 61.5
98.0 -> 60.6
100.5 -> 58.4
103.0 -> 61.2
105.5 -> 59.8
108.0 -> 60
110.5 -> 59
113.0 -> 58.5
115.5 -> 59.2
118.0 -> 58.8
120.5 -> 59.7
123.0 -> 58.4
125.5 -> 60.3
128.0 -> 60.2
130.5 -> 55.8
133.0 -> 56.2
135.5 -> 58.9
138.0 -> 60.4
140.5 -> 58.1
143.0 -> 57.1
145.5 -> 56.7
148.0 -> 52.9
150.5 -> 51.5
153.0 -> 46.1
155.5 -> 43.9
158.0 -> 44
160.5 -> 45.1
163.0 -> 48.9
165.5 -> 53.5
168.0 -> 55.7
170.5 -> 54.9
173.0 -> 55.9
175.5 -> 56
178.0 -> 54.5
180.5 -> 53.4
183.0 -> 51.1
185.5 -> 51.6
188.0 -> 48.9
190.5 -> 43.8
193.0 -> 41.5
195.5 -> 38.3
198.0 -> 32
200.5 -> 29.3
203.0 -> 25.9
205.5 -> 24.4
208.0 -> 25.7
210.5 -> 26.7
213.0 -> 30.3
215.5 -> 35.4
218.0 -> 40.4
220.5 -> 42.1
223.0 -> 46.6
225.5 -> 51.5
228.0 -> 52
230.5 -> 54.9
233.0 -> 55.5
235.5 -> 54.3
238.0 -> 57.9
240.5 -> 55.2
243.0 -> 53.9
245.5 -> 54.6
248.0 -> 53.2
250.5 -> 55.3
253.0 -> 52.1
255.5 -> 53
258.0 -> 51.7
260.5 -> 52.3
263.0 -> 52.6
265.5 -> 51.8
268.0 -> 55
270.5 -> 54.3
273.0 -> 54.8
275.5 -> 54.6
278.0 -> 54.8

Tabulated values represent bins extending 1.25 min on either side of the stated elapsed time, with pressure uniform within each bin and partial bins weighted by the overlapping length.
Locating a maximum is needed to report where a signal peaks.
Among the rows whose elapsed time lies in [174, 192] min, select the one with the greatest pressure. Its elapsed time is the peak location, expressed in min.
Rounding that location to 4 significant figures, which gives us 175.5 min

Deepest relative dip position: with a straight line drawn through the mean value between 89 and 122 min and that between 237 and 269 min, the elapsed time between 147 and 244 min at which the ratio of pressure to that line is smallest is 205.5 min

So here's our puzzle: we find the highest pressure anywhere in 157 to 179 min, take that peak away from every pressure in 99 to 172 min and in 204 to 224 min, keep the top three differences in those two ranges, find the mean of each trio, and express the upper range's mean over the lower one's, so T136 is -2.8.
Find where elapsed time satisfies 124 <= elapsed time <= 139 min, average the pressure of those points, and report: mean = 58.6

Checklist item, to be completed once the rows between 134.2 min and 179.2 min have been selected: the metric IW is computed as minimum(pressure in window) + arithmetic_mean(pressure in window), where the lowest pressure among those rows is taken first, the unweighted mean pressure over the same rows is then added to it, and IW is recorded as 97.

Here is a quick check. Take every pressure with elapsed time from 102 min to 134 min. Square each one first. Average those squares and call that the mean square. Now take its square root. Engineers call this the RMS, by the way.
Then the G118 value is 59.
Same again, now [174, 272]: 48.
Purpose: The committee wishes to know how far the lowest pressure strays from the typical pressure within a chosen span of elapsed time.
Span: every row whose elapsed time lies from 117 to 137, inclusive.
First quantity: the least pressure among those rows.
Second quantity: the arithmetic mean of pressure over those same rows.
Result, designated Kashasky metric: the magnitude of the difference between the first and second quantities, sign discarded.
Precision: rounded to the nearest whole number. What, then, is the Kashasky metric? 3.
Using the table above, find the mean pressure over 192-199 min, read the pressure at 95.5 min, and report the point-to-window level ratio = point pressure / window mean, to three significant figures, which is 1.65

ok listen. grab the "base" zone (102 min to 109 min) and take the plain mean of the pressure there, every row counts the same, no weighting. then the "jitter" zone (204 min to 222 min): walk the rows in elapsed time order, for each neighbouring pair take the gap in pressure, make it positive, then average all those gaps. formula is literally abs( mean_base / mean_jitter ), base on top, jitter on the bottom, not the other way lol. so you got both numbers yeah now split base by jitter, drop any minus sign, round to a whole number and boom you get 20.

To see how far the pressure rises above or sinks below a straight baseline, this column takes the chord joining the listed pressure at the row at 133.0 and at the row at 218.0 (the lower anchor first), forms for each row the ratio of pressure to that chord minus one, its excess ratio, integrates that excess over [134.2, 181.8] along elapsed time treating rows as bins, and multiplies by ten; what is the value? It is 14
